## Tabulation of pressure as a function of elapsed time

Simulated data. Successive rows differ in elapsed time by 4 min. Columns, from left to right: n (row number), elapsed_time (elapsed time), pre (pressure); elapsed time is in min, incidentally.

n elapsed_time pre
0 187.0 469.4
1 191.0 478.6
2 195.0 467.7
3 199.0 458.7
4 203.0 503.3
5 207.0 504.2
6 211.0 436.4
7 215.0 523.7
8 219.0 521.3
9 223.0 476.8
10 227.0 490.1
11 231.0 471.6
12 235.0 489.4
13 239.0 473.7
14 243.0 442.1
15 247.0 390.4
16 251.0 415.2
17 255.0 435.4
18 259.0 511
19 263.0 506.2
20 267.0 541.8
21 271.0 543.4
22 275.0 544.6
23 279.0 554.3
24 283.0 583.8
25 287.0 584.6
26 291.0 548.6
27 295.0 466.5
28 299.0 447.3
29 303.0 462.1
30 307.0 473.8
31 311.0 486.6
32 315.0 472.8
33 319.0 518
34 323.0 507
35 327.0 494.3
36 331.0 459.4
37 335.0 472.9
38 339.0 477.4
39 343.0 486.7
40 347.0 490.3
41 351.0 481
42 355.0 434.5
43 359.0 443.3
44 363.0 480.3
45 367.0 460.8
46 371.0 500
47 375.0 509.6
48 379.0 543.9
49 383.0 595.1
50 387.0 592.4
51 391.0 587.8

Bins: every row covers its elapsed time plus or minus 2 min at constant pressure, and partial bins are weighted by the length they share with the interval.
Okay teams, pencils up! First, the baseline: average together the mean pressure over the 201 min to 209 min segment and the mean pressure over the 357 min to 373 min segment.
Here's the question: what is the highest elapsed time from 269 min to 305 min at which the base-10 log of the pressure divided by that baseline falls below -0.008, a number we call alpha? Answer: 303.0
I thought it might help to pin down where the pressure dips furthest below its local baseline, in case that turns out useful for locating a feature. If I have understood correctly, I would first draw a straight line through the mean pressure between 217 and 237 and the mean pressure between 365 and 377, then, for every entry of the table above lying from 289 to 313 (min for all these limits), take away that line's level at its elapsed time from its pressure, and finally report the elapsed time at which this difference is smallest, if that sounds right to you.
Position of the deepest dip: 299.0 min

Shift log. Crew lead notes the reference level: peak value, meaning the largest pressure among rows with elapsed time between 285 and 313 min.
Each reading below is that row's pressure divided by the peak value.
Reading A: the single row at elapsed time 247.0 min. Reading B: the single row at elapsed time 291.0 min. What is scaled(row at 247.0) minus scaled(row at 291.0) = -0.27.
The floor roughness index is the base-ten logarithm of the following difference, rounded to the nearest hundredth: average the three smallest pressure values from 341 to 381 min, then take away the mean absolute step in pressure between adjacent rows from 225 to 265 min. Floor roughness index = 2.62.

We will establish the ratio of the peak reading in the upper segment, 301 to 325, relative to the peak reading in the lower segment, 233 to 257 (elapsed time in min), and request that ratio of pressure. 1.06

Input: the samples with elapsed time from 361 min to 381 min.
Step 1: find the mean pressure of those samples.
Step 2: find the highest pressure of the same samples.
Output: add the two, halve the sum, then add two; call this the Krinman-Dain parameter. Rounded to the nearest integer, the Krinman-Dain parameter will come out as 523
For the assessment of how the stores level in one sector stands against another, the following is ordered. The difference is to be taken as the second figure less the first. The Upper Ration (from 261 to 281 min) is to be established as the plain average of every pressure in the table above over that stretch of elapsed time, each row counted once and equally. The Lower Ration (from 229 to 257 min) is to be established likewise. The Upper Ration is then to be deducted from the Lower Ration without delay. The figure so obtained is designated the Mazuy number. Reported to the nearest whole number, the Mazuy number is -93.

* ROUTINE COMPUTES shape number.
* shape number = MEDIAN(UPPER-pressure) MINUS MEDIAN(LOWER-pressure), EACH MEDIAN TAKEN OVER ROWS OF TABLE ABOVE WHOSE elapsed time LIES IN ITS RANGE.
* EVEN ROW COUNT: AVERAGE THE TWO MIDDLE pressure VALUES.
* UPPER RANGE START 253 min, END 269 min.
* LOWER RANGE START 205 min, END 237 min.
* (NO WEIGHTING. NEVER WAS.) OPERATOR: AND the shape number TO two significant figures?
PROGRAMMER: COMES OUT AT 19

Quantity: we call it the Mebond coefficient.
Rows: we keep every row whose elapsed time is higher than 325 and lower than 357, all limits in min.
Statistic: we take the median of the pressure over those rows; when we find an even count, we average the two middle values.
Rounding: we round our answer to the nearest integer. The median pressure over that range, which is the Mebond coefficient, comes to 479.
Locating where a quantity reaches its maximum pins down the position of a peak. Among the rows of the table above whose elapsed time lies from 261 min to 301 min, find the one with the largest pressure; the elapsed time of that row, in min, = 287.0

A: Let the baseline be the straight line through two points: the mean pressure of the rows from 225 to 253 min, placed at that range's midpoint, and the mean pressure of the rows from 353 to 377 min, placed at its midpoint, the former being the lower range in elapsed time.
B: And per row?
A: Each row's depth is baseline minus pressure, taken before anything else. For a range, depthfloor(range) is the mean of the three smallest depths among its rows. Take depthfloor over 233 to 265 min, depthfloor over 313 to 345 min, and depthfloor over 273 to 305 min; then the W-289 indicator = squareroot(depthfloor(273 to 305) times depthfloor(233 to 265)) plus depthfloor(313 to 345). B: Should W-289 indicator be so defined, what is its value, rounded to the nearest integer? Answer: 32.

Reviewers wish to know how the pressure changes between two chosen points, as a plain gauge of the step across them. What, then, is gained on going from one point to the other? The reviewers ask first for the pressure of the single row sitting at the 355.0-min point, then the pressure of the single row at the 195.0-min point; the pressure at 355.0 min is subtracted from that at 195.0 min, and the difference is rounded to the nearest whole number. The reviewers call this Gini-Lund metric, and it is 33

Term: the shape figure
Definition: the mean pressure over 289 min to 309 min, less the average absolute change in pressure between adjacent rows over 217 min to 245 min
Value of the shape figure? 456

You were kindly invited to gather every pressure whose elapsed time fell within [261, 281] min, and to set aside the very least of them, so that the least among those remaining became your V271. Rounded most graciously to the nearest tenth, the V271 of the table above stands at 541.8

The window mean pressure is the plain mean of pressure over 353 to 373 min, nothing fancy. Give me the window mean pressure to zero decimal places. 464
